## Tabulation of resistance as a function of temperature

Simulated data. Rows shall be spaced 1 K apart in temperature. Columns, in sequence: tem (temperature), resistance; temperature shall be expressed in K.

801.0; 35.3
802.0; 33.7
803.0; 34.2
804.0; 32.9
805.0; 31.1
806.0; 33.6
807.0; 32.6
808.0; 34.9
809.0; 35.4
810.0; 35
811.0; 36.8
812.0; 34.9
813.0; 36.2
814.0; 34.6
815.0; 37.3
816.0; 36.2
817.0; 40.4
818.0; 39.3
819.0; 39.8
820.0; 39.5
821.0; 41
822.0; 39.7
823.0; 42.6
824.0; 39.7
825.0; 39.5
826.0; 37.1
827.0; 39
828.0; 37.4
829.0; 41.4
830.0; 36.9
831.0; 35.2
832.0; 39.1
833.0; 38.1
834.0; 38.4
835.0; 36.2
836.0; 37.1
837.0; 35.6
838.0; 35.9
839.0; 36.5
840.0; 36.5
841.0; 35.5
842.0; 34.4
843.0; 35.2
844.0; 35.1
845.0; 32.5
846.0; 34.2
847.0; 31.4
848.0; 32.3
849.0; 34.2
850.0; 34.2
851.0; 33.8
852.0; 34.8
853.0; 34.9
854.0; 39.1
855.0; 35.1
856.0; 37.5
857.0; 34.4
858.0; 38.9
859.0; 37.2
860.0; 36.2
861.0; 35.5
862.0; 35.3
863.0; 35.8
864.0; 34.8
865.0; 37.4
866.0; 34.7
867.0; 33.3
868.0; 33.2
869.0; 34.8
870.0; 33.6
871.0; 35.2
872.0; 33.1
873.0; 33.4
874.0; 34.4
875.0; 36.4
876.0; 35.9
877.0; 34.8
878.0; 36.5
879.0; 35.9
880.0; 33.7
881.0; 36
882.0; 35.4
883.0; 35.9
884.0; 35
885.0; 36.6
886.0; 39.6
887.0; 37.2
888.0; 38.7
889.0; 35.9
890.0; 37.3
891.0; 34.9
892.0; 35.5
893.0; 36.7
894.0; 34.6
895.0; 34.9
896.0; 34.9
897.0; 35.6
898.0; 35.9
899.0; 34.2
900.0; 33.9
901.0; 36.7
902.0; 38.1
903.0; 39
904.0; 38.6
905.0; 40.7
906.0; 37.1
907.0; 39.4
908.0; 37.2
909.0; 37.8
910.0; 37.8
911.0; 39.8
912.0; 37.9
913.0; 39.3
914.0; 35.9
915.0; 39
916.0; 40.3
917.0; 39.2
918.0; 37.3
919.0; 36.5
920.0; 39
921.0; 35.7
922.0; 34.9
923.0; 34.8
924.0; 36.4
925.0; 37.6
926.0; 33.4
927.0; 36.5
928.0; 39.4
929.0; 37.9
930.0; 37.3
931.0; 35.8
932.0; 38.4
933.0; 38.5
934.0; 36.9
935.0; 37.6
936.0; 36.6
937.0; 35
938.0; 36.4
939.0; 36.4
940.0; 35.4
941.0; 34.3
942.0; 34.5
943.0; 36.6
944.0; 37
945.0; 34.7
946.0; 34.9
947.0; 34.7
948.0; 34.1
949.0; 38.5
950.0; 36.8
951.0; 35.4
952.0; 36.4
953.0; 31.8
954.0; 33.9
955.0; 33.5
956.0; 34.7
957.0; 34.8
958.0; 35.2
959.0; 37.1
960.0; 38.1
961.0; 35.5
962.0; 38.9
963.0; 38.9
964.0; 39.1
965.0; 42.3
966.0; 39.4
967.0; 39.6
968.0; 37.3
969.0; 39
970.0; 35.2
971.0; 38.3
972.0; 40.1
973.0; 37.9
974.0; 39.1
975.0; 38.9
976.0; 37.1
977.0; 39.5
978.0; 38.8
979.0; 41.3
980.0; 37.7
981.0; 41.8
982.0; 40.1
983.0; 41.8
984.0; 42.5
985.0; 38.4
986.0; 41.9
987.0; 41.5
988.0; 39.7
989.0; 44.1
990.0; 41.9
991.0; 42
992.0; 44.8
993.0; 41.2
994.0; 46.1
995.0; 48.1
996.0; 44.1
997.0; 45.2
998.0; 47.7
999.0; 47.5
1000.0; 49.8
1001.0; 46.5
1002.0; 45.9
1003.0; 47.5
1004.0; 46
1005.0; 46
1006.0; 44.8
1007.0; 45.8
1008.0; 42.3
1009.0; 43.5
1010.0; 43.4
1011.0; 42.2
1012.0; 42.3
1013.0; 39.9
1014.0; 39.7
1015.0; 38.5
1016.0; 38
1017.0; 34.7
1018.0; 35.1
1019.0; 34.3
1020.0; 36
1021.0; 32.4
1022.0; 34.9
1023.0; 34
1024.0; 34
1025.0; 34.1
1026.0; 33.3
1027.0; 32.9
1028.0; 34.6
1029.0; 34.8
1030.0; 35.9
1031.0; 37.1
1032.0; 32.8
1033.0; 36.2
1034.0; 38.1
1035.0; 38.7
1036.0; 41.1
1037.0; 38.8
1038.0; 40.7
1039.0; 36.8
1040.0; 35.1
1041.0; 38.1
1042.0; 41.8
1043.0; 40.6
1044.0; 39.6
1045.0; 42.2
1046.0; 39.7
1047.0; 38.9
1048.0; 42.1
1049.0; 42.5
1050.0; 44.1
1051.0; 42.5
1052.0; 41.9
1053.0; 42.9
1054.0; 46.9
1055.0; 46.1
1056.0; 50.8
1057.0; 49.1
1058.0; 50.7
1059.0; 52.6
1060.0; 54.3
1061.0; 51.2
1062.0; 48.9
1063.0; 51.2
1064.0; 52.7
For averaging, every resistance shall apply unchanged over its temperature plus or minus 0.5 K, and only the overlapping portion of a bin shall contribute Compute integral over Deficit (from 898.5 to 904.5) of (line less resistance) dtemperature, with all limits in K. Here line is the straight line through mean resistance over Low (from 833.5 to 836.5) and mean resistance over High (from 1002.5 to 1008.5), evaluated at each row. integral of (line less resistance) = 22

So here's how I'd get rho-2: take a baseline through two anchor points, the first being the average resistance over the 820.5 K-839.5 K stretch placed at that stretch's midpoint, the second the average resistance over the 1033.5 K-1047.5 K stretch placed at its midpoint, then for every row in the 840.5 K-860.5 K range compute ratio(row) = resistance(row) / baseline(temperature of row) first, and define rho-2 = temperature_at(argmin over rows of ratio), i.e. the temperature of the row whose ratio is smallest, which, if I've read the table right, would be 847.0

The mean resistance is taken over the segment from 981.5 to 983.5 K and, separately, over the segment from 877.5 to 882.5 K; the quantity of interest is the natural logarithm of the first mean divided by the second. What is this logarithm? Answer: 0.14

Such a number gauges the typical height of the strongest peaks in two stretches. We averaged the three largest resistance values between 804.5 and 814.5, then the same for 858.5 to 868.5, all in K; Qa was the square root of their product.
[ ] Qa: 36.5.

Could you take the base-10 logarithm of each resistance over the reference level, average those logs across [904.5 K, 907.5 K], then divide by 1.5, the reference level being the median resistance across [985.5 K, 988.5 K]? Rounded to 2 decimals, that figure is -0.02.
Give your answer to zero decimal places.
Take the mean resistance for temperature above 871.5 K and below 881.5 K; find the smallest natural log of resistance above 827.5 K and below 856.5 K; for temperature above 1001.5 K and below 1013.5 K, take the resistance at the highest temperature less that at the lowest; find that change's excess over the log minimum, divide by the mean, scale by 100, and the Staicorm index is -27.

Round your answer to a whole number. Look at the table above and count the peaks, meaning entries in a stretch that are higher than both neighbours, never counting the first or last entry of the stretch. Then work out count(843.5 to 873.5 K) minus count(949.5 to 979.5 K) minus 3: -4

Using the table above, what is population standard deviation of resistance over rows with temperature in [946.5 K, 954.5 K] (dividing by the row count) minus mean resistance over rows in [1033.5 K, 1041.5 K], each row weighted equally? -36.5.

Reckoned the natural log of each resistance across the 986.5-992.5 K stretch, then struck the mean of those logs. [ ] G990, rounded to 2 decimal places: 3.74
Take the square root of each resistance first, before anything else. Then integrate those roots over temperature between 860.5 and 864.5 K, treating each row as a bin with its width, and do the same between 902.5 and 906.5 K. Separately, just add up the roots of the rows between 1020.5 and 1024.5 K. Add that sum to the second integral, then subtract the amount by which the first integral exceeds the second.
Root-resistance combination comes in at 49.3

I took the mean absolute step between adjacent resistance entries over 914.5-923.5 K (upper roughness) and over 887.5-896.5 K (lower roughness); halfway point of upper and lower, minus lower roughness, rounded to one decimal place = 0.1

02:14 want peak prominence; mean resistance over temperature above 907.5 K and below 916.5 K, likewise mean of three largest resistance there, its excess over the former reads 1.5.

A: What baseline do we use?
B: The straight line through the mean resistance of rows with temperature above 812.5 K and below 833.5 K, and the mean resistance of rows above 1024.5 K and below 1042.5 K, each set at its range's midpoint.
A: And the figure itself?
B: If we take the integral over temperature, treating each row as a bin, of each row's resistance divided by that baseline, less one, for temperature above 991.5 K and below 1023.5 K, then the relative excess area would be 4.5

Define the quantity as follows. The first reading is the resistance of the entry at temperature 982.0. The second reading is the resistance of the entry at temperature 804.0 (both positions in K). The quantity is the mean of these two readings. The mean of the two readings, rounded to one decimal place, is 36.5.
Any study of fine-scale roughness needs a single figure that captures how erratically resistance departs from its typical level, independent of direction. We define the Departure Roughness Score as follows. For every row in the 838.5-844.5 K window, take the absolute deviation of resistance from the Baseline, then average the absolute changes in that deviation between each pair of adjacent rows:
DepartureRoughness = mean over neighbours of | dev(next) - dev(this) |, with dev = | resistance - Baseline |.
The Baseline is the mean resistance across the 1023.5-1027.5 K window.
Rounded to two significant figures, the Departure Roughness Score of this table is 0.60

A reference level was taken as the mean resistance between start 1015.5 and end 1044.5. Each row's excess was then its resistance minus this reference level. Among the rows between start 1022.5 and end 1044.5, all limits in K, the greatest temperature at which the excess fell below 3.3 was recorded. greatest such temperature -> 1044.0 K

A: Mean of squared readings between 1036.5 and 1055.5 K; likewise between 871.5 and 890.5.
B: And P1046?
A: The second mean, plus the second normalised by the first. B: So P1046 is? 1291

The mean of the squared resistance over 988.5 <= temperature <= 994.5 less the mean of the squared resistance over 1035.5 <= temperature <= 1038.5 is 265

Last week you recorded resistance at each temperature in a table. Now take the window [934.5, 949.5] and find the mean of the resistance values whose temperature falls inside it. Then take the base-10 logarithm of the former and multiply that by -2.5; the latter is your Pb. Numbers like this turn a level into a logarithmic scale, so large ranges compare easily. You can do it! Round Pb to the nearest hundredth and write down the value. -3.88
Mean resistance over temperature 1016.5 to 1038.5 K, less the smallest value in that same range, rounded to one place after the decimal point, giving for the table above 3.3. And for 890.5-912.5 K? 3.0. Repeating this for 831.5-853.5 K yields 3.9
